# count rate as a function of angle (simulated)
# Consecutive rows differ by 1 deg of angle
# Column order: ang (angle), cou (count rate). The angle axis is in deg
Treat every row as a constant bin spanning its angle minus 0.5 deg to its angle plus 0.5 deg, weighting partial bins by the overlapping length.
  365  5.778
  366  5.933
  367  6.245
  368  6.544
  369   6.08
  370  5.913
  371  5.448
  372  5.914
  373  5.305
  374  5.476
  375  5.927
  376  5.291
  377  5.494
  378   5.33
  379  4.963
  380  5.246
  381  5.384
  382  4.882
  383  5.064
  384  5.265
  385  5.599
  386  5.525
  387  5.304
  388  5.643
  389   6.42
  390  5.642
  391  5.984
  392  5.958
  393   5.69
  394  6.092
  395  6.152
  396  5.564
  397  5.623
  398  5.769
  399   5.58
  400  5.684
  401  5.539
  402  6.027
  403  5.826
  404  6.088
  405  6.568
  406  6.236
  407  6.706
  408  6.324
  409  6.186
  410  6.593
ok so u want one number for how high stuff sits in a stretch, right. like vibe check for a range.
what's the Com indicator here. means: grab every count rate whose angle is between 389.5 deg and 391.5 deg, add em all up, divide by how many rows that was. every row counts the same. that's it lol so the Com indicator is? 5.81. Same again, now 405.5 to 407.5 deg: 6.47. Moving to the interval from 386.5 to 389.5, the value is 5.79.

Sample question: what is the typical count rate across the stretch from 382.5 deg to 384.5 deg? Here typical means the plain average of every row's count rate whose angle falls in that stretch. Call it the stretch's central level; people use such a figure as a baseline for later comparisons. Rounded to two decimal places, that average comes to 5.16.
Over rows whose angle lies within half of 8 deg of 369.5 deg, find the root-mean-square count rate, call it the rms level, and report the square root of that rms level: 2.44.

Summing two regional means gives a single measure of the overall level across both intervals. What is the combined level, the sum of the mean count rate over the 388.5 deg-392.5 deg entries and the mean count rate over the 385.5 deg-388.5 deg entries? 11.5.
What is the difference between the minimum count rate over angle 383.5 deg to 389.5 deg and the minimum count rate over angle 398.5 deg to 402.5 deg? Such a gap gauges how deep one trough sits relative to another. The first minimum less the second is -0.27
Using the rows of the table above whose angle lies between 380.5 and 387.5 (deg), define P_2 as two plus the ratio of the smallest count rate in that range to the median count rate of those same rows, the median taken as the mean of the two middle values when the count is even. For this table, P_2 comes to 2.92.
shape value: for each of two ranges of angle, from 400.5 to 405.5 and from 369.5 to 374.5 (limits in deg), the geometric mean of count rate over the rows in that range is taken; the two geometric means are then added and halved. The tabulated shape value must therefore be 5.80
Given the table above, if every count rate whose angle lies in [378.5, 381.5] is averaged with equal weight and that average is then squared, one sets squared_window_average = 27.0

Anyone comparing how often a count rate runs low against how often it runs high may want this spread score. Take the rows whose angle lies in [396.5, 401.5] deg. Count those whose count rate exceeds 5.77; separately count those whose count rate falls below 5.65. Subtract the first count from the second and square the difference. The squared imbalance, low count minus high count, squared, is 9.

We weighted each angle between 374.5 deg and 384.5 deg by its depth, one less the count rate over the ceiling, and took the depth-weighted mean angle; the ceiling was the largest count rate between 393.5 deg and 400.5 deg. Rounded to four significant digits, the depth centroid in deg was 380.1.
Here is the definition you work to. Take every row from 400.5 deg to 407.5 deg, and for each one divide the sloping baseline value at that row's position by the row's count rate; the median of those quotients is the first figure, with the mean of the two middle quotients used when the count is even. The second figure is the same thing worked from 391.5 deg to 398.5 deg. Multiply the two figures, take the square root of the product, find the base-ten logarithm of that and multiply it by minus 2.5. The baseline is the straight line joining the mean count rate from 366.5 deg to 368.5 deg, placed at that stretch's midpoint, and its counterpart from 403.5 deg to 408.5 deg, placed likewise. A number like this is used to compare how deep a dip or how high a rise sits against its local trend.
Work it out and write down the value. -0.08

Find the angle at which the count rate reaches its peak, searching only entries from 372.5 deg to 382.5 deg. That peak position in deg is 375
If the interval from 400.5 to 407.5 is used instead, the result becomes 407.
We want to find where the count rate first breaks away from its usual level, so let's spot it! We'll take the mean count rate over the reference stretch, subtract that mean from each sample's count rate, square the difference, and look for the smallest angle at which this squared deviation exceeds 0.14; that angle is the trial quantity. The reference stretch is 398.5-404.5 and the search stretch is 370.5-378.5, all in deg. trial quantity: 373 deg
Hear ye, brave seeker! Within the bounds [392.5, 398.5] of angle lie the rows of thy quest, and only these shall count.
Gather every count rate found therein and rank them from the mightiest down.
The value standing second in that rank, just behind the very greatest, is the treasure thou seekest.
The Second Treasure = 6.092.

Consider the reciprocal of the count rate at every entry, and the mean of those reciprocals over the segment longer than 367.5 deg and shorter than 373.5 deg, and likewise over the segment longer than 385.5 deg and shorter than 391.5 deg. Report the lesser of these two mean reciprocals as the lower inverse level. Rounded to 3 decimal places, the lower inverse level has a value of 0.171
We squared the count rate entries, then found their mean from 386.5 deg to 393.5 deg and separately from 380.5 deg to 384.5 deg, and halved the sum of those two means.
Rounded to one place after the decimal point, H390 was 30.2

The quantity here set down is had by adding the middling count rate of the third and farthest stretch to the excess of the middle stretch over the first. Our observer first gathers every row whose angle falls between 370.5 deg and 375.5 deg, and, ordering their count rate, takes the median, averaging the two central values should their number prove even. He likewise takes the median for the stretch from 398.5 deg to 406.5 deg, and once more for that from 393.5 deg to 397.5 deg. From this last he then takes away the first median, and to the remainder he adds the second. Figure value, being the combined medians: 6.3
